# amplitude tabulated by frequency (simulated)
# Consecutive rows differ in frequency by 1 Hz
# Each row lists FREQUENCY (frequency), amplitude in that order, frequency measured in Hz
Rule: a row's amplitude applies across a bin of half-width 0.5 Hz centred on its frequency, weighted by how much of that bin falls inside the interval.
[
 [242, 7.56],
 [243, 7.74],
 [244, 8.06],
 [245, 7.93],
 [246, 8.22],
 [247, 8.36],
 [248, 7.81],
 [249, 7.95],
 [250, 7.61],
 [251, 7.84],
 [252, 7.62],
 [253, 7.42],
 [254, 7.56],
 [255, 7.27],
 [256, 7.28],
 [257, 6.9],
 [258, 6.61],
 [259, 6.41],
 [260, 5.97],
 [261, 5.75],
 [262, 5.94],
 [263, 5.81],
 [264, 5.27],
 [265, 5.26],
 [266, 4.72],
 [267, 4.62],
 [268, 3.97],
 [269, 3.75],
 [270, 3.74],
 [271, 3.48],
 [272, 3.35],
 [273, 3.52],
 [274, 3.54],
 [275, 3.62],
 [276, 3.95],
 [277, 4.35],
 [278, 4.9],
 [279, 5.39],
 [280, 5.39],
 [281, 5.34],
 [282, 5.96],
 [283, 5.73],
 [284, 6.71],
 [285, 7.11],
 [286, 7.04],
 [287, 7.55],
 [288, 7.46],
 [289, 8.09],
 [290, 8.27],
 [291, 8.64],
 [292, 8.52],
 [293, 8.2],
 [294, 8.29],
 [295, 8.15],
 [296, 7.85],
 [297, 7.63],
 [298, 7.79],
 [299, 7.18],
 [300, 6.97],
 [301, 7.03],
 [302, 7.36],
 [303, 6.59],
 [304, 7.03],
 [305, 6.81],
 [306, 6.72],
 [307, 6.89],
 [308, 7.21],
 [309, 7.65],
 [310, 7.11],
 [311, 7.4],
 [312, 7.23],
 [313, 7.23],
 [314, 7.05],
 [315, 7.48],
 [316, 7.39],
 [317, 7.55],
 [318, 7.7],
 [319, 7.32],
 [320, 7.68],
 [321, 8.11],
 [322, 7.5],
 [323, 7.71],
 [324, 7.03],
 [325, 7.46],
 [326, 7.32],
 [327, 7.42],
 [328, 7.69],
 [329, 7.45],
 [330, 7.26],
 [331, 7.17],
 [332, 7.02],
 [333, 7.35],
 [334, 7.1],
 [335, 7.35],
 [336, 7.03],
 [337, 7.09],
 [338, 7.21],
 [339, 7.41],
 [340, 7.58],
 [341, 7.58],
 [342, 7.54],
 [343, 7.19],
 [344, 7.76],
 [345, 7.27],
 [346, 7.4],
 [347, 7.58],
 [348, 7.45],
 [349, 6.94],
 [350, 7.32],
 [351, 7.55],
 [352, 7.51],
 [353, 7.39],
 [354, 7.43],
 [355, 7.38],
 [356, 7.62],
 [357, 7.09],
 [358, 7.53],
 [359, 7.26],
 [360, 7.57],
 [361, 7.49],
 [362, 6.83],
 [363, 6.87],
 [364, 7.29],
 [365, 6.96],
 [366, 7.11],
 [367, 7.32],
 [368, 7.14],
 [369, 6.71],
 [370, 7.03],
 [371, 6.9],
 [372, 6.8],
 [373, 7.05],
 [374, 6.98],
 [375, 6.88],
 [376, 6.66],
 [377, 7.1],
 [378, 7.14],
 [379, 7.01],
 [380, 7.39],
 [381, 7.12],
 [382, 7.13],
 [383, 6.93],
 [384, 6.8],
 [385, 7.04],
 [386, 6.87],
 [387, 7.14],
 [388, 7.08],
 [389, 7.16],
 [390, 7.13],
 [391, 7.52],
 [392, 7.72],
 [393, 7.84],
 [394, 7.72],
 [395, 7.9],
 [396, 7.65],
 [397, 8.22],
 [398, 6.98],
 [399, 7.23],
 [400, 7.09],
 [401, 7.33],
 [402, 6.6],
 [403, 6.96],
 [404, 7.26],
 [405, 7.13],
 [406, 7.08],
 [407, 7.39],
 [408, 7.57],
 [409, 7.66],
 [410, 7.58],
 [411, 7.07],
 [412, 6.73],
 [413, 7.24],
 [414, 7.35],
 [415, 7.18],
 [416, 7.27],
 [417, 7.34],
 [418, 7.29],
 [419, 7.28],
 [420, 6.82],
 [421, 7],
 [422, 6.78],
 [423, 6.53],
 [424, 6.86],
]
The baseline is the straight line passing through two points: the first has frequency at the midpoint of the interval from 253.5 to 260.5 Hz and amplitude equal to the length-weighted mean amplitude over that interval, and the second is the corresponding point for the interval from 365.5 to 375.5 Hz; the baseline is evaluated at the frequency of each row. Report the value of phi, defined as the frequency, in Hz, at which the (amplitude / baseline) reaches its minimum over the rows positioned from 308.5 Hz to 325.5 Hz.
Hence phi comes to 324 Hz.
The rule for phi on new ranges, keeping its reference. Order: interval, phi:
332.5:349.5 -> 349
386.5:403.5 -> 402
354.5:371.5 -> 369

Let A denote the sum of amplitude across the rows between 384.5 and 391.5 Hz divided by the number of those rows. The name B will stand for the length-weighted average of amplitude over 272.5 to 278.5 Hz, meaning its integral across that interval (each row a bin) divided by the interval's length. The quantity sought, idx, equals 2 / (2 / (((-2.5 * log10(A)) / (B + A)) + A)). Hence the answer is 6.94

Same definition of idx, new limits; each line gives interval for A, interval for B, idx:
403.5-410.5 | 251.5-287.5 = 7.21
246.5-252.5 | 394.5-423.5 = 7.72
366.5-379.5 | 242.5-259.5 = 6.83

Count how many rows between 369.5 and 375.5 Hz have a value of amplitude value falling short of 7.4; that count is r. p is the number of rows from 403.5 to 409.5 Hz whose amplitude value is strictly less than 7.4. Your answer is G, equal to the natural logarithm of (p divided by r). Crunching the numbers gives -0.4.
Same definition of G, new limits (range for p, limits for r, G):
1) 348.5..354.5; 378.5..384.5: -0.7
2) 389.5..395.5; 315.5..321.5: -0.7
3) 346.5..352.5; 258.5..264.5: -1.1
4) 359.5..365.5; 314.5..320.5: 0.7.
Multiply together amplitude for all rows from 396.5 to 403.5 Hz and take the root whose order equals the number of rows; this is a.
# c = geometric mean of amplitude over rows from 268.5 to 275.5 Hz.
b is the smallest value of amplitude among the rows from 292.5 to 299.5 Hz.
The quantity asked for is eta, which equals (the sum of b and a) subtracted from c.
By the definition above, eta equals -10.8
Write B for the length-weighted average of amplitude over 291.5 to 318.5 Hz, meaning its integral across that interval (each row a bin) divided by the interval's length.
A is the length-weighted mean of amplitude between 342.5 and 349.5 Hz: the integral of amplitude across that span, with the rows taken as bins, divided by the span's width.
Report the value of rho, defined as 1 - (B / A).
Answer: -0.01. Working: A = 7.37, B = 7.4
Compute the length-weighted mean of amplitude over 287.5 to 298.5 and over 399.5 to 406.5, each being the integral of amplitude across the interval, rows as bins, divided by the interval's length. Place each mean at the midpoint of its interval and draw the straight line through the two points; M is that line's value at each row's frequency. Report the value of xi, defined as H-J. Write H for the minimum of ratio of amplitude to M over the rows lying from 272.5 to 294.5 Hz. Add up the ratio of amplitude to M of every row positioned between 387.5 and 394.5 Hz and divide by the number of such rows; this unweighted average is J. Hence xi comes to -0.61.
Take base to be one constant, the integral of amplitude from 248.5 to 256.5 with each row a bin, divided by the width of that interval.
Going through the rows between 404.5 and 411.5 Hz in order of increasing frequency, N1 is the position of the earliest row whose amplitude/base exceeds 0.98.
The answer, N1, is 408 Hz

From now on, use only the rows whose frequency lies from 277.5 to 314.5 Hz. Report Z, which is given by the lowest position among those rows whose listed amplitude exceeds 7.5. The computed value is 287 Hz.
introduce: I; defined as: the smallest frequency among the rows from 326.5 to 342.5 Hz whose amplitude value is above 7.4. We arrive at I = 327 Hz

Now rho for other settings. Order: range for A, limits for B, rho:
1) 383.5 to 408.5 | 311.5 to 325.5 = -0.02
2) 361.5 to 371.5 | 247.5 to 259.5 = -0.05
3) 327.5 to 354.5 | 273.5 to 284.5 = 0.32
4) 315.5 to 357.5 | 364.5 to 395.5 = 0.04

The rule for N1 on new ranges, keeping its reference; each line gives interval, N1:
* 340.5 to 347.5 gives 341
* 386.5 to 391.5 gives 391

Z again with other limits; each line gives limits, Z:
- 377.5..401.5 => 391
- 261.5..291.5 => 287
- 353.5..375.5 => 356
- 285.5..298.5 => 287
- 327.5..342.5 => 328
